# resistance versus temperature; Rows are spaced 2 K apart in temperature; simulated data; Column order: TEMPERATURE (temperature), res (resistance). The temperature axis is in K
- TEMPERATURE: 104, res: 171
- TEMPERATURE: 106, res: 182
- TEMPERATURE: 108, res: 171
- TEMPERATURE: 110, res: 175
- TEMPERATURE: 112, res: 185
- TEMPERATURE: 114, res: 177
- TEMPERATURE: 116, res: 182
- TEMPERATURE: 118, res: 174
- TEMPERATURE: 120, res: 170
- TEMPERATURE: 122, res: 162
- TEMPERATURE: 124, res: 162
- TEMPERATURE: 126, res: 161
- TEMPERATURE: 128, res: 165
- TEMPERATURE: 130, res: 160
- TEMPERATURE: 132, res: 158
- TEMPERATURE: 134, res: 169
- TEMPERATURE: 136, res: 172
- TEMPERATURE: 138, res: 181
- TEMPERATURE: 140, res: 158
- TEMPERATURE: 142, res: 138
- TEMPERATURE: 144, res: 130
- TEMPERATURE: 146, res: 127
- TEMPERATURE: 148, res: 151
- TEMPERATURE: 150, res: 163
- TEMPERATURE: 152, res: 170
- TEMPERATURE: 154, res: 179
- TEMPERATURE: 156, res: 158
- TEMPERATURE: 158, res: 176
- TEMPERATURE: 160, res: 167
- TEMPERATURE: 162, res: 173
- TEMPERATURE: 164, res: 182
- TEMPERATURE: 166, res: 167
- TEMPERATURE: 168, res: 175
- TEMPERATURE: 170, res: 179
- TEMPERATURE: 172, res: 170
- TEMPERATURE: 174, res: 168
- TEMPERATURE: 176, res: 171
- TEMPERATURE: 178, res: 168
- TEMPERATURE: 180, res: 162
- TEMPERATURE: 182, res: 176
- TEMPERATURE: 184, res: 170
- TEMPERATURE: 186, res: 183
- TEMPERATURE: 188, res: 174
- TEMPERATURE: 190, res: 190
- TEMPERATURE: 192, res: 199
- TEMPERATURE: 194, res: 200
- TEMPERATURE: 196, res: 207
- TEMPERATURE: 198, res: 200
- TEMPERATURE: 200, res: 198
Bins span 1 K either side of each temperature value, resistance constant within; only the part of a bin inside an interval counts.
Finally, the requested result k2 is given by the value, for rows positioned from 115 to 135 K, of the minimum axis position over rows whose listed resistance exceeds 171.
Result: 116 K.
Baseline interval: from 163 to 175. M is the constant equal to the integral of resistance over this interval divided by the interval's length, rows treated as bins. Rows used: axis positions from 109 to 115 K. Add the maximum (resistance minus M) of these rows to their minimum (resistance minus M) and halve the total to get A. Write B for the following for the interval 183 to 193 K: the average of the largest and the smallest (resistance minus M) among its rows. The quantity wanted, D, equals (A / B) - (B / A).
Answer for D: -1.1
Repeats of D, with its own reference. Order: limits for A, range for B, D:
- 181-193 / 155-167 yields -2.8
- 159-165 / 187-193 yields -12.9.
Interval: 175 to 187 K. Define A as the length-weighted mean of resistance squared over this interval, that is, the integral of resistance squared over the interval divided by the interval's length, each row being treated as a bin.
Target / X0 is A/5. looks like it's 5902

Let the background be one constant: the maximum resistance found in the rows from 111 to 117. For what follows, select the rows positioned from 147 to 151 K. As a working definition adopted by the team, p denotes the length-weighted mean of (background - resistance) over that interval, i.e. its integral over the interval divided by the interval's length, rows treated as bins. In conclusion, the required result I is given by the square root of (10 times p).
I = 16.7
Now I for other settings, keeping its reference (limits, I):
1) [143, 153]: 19.2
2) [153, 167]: 11.5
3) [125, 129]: 14.8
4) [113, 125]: 11.8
